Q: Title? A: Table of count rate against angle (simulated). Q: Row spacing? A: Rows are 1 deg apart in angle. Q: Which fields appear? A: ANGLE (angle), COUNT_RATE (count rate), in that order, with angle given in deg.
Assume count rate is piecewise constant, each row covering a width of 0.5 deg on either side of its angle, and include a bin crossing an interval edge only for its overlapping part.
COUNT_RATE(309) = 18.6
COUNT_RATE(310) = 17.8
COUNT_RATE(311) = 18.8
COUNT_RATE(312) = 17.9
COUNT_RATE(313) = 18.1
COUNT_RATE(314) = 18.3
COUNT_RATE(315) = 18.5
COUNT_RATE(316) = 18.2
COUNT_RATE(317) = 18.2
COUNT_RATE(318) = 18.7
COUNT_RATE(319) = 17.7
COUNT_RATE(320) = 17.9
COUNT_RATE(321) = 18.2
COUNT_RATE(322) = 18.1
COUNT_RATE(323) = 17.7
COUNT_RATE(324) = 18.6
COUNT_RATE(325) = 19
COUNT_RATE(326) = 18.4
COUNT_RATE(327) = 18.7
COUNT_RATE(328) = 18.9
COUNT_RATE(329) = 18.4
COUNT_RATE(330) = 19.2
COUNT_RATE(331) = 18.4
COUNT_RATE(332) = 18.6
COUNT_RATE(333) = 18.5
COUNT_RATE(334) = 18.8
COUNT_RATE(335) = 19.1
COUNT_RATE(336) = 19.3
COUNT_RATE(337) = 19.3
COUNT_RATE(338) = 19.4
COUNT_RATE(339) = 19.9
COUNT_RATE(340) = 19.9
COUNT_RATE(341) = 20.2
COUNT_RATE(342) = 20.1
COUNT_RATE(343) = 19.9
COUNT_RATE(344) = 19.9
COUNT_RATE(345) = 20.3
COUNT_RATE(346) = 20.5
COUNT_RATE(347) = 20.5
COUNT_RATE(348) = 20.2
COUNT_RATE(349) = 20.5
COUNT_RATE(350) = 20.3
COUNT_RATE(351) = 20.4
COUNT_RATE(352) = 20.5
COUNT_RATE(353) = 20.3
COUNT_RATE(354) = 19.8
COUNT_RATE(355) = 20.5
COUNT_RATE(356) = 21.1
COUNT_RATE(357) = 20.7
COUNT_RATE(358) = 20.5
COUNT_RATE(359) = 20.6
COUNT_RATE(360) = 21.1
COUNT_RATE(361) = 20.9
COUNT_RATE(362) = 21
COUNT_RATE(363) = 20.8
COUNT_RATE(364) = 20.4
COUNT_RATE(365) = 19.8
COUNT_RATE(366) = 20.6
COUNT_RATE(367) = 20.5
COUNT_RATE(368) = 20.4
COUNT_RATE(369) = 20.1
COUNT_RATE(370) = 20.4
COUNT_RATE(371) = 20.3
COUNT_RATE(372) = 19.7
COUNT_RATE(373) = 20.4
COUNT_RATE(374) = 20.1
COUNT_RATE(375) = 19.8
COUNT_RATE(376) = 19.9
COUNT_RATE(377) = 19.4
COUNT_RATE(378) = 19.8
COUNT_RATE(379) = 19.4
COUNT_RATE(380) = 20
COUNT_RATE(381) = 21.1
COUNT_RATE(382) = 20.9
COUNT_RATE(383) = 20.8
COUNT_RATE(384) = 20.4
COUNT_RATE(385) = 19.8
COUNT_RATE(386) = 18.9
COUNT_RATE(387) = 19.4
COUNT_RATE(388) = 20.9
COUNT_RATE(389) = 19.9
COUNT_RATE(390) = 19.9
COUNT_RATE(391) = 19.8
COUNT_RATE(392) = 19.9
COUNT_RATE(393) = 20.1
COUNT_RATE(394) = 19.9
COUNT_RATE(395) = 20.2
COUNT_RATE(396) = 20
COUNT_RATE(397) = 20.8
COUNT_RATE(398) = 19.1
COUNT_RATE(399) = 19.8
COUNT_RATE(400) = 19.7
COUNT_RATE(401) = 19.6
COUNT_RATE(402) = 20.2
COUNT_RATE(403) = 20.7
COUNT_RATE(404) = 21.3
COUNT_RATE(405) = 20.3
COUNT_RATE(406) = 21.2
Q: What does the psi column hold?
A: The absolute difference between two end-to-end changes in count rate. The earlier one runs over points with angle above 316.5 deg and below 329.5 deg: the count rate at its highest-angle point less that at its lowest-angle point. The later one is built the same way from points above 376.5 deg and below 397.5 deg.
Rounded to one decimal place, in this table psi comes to 1.2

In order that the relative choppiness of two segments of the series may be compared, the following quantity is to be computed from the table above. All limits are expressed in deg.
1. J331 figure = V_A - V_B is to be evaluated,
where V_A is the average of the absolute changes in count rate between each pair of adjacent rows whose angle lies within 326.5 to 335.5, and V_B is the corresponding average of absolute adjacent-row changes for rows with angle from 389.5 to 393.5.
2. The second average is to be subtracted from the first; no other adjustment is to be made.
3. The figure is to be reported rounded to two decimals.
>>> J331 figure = 0.27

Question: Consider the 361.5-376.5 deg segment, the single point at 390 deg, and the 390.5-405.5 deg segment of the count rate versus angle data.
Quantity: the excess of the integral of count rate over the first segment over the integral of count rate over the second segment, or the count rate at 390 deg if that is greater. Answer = 19.9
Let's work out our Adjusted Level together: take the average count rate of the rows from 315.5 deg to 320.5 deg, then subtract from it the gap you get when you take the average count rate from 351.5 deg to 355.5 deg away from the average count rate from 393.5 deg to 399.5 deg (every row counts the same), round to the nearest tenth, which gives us 18.4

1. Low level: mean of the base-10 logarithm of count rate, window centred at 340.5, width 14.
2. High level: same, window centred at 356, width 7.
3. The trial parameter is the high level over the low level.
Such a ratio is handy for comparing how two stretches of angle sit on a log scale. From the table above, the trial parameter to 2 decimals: 1.01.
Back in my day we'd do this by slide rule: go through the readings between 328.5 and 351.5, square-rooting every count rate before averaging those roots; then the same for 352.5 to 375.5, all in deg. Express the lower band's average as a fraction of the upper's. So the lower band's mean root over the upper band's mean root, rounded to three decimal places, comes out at 0.980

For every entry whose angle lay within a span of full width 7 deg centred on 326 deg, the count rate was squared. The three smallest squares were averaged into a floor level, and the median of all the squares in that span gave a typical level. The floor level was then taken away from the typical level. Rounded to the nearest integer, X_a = 16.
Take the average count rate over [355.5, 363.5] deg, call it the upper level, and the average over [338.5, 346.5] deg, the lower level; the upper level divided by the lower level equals 1.04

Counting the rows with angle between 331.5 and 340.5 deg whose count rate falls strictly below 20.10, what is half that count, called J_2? 4.5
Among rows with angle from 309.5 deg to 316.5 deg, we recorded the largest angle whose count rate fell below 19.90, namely 316 deg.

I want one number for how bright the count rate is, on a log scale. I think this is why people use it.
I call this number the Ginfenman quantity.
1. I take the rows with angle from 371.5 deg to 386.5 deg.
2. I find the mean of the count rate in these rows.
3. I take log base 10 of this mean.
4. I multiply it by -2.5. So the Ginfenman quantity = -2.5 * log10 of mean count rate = -3.25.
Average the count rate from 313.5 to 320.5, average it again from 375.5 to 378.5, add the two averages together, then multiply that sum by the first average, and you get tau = 691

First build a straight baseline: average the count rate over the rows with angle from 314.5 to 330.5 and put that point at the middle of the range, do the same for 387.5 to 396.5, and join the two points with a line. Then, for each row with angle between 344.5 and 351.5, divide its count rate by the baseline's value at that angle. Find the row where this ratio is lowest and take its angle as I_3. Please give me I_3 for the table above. 348 deg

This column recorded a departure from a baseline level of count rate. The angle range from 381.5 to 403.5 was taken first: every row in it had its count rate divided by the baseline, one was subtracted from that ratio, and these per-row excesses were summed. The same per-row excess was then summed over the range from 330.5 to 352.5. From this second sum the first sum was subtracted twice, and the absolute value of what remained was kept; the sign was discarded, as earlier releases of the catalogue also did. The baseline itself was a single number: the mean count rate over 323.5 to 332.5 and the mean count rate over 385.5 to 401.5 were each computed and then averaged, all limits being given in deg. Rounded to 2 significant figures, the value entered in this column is 1.2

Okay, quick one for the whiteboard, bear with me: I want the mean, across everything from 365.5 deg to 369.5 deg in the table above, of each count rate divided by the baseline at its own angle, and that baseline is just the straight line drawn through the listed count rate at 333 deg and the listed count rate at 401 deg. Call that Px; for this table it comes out 1.07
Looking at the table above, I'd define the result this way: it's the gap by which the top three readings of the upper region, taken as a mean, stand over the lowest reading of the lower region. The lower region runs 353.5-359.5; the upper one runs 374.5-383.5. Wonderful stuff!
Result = 1.1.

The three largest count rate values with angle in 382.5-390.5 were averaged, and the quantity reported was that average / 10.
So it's 2.07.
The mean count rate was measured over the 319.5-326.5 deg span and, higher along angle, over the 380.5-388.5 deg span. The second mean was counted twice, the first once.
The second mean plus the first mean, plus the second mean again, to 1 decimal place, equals 58.8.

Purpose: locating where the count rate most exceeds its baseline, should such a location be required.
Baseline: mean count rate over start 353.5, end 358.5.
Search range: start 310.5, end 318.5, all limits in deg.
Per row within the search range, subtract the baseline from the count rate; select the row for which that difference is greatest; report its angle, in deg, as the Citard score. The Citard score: 311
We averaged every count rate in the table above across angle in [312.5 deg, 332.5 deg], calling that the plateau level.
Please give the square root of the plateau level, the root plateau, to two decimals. 4.29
